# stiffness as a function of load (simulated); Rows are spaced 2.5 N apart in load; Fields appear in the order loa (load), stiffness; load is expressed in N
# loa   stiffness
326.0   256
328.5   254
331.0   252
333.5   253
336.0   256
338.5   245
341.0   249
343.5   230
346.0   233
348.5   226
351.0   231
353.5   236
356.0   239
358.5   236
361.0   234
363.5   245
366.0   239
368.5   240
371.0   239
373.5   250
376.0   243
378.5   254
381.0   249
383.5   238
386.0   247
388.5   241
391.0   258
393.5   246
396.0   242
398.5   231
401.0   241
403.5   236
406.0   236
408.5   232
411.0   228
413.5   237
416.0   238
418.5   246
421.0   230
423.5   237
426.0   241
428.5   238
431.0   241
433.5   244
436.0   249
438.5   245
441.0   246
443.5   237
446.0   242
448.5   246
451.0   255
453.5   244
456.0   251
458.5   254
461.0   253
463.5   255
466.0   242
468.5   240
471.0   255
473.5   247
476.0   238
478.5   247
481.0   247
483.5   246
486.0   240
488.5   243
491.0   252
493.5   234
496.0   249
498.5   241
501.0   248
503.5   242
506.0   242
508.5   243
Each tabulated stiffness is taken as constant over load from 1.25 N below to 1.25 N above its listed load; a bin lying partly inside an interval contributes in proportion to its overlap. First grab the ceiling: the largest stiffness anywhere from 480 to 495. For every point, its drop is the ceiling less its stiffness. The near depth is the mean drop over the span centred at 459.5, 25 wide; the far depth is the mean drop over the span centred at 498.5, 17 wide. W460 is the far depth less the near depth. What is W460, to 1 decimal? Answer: 5.5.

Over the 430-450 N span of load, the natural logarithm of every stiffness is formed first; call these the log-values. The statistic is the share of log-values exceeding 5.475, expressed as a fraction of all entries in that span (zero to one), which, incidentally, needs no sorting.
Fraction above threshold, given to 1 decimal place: 0.9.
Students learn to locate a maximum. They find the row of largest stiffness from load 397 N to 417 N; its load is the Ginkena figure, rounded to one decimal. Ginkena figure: 401.0 N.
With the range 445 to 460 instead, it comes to 451.0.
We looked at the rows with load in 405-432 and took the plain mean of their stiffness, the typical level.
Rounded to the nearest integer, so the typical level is 237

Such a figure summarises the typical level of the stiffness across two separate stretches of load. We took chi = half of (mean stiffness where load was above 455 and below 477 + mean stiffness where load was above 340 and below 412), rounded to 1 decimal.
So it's 244.0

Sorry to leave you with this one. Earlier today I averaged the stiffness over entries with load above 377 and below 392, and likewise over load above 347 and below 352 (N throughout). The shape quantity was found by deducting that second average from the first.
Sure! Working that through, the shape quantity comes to 19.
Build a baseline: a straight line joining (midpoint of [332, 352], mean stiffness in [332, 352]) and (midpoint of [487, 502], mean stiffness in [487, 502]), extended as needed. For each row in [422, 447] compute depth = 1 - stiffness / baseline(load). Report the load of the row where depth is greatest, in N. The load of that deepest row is 443.5 N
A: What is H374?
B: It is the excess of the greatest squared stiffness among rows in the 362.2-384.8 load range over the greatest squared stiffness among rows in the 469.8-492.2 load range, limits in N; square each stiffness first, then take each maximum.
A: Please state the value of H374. -509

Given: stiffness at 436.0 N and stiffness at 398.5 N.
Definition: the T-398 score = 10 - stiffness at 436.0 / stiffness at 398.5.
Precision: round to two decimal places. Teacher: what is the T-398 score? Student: 8.92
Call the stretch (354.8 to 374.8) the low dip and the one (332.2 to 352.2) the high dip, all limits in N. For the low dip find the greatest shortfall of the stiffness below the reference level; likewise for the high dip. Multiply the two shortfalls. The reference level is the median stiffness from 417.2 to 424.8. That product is 33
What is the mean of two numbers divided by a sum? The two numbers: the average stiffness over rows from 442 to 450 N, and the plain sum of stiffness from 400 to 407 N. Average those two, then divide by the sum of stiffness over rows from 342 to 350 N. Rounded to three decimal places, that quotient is 0.693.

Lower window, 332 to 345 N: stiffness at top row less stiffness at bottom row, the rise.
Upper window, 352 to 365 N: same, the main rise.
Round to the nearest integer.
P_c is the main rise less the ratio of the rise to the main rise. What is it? 12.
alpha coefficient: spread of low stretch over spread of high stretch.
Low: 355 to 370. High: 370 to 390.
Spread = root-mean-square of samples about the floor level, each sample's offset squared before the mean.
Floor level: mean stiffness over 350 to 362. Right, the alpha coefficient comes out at 0.44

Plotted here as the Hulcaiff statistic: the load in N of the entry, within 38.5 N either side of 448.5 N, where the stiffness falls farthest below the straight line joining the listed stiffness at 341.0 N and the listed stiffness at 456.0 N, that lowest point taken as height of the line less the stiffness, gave 411.0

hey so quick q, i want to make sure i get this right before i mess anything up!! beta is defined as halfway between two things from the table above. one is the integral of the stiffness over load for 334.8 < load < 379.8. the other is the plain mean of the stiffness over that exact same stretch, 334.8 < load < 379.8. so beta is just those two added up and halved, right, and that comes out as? 5526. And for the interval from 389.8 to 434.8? 5497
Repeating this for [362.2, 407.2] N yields 5590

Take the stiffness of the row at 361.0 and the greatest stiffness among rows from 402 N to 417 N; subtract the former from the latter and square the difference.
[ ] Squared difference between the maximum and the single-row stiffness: 16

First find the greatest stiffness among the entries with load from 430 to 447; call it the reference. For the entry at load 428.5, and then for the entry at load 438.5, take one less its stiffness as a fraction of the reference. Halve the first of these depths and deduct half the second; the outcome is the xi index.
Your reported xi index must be 0.014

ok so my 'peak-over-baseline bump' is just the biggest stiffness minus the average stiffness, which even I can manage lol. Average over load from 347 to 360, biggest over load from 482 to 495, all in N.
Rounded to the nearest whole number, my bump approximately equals 18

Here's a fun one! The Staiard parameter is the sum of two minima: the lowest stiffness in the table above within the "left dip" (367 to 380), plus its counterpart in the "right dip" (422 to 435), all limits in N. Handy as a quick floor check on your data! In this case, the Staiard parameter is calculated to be 476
